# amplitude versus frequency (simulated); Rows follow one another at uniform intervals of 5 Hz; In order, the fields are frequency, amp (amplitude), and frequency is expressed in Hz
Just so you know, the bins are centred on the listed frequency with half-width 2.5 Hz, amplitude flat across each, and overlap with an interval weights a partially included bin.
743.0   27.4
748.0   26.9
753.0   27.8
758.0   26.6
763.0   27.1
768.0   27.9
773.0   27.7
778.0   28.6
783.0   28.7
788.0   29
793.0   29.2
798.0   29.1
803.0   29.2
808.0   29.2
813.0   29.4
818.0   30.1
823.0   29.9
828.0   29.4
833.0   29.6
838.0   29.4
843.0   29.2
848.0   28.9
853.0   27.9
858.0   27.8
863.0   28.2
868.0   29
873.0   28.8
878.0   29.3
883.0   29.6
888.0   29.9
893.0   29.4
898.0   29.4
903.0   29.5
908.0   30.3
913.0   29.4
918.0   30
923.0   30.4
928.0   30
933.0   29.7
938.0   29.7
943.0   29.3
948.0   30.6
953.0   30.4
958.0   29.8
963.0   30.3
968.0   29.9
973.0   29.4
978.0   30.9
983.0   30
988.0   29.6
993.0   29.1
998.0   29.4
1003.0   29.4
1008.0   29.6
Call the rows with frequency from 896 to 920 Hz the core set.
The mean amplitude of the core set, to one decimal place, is 29.7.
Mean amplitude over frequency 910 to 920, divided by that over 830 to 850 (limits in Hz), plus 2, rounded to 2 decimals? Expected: 3.01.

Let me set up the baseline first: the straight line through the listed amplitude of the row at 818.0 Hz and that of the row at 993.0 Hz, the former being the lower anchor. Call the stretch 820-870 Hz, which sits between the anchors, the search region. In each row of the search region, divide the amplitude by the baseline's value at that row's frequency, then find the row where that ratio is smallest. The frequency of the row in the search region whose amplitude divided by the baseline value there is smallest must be 858.0 Hz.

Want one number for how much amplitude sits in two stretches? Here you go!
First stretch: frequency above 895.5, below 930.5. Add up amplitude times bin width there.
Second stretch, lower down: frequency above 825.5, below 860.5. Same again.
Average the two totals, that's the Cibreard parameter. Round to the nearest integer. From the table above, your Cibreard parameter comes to 1028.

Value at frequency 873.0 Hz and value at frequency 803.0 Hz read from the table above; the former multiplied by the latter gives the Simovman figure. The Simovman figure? 841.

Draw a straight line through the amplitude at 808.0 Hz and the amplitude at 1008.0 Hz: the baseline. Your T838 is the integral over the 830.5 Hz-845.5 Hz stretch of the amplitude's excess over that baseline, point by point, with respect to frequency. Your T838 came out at 2.1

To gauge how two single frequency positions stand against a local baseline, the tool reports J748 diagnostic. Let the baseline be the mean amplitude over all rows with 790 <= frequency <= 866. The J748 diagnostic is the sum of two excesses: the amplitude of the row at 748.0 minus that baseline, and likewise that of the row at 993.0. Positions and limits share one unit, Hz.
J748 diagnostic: -2.2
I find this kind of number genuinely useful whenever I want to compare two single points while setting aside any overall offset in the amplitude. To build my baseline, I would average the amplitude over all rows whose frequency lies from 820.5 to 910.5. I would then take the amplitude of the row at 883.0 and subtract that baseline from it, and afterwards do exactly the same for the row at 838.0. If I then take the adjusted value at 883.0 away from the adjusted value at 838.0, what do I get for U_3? -0.20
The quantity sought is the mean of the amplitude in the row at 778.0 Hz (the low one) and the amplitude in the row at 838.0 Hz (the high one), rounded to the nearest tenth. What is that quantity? 29.0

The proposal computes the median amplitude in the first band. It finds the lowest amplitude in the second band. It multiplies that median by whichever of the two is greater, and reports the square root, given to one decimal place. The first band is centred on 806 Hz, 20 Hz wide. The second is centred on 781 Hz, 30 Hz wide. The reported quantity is 29.2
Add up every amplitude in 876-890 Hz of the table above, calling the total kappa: 88.8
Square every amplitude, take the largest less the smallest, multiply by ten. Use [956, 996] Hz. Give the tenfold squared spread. 1080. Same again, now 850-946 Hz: 1513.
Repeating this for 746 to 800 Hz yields 1451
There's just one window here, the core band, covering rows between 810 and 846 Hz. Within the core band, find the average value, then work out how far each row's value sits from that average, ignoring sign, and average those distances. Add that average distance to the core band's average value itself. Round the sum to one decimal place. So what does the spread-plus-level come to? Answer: 29.8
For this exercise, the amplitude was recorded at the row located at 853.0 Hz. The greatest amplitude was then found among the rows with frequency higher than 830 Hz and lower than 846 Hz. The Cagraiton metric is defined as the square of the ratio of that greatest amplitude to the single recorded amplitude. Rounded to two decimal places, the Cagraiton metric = 1.13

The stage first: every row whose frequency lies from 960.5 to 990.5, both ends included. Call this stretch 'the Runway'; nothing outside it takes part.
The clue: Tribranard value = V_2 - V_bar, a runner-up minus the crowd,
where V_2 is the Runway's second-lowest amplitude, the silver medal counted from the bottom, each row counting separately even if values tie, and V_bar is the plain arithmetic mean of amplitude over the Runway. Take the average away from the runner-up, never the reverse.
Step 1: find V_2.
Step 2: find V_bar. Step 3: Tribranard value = -0.42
